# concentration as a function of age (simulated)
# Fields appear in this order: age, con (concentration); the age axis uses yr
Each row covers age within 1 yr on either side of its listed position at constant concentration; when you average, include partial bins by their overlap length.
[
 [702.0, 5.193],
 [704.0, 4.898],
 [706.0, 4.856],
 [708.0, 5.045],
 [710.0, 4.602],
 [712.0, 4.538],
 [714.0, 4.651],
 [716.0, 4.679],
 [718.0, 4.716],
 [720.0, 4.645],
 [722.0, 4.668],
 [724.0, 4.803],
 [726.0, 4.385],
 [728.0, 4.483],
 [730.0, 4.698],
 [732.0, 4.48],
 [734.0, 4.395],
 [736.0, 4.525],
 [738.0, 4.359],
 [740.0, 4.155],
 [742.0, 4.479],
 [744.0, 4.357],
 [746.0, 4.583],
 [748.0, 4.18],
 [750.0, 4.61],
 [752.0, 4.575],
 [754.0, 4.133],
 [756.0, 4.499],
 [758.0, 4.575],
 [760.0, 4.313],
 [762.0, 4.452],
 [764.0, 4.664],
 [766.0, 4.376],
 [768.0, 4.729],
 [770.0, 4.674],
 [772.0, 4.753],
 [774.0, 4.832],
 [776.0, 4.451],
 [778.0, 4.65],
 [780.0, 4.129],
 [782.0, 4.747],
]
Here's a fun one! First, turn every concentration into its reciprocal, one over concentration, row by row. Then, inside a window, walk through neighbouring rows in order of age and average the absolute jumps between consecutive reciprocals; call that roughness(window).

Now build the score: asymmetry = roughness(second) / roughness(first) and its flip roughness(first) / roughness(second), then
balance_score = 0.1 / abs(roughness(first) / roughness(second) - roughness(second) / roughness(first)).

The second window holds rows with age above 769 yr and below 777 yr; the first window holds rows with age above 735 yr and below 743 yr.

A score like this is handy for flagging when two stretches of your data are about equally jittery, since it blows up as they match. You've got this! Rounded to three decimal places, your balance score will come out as 0.120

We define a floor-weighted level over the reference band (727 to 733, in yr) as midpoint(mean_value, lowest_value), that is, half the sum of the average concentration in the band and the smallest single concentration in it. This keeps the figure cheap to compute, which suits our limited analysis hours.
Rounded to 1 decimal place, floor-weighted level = 4.5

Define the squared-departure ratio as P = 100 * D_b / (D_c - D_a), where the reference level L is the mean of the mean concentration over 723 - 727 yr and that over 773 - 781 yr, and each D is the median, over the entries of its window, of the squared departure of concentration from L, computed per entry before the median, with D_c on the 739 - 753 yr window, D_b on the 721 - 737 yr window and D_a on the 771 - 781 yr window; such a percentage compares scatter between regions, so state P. -50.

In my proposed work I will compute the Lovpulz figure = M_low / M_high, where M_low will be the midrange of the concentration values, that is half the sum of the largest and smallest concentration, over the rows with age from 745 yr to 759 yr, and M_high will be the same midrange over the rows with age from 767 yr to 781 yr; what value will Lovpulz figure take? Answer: 0.98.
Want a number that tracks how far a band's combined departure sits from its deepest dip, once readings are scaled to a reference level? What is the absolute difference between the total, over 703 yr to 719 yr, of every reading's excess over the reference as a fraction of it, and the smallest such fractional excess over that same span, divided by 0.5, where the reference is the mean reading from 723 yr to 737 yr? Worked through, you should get 0.74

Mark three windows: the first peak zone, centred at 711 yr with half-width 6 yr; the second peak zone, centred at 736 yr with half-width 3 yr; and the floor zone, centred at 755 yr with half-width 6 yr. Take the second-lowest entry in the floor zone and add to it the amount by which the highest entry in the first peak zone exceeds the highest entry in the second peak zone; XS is 4.83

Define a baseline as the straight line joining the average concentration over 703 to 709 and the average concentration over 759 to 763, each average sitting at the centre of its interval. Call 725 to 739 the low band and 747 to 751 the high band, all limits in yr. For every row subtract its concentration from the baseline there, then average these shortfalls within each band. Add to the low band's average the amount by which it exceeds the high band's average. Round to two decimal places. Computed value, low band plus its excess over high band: 0.29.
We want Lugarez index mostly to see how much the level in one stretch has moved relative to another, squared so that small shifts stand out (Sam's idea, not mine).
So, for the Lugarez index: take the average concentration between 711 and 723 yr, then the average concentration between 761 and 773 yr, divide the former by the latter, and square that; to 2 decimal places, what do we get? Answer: 1.02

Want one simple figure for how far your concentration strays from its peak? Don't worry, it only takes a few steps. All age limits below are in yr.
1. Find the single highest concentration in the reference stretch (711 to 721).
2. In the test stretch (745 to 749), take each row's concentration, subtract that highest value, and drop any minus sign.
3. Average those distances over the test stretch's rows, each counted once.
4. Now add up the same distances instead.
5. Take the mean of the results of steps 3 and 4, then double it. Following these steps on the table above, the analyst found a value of 1.0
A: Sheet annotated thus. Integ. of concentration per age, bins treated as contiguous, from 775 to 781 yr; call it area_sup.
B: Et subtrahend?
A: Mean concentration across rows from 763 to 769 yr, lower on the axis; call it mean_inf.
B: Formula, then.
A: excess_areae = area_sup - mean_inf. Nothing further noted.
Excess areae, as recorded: 21.9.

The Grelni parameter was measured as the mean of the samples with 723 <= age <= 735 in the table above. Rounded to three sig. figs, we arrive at 4.54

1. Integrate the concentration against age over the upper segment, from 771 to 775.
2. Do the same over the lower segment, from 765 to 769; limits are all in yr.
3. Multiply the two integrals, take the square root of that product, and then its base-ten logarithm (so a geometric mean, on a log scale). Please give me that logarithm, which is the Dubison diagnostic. 1.27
